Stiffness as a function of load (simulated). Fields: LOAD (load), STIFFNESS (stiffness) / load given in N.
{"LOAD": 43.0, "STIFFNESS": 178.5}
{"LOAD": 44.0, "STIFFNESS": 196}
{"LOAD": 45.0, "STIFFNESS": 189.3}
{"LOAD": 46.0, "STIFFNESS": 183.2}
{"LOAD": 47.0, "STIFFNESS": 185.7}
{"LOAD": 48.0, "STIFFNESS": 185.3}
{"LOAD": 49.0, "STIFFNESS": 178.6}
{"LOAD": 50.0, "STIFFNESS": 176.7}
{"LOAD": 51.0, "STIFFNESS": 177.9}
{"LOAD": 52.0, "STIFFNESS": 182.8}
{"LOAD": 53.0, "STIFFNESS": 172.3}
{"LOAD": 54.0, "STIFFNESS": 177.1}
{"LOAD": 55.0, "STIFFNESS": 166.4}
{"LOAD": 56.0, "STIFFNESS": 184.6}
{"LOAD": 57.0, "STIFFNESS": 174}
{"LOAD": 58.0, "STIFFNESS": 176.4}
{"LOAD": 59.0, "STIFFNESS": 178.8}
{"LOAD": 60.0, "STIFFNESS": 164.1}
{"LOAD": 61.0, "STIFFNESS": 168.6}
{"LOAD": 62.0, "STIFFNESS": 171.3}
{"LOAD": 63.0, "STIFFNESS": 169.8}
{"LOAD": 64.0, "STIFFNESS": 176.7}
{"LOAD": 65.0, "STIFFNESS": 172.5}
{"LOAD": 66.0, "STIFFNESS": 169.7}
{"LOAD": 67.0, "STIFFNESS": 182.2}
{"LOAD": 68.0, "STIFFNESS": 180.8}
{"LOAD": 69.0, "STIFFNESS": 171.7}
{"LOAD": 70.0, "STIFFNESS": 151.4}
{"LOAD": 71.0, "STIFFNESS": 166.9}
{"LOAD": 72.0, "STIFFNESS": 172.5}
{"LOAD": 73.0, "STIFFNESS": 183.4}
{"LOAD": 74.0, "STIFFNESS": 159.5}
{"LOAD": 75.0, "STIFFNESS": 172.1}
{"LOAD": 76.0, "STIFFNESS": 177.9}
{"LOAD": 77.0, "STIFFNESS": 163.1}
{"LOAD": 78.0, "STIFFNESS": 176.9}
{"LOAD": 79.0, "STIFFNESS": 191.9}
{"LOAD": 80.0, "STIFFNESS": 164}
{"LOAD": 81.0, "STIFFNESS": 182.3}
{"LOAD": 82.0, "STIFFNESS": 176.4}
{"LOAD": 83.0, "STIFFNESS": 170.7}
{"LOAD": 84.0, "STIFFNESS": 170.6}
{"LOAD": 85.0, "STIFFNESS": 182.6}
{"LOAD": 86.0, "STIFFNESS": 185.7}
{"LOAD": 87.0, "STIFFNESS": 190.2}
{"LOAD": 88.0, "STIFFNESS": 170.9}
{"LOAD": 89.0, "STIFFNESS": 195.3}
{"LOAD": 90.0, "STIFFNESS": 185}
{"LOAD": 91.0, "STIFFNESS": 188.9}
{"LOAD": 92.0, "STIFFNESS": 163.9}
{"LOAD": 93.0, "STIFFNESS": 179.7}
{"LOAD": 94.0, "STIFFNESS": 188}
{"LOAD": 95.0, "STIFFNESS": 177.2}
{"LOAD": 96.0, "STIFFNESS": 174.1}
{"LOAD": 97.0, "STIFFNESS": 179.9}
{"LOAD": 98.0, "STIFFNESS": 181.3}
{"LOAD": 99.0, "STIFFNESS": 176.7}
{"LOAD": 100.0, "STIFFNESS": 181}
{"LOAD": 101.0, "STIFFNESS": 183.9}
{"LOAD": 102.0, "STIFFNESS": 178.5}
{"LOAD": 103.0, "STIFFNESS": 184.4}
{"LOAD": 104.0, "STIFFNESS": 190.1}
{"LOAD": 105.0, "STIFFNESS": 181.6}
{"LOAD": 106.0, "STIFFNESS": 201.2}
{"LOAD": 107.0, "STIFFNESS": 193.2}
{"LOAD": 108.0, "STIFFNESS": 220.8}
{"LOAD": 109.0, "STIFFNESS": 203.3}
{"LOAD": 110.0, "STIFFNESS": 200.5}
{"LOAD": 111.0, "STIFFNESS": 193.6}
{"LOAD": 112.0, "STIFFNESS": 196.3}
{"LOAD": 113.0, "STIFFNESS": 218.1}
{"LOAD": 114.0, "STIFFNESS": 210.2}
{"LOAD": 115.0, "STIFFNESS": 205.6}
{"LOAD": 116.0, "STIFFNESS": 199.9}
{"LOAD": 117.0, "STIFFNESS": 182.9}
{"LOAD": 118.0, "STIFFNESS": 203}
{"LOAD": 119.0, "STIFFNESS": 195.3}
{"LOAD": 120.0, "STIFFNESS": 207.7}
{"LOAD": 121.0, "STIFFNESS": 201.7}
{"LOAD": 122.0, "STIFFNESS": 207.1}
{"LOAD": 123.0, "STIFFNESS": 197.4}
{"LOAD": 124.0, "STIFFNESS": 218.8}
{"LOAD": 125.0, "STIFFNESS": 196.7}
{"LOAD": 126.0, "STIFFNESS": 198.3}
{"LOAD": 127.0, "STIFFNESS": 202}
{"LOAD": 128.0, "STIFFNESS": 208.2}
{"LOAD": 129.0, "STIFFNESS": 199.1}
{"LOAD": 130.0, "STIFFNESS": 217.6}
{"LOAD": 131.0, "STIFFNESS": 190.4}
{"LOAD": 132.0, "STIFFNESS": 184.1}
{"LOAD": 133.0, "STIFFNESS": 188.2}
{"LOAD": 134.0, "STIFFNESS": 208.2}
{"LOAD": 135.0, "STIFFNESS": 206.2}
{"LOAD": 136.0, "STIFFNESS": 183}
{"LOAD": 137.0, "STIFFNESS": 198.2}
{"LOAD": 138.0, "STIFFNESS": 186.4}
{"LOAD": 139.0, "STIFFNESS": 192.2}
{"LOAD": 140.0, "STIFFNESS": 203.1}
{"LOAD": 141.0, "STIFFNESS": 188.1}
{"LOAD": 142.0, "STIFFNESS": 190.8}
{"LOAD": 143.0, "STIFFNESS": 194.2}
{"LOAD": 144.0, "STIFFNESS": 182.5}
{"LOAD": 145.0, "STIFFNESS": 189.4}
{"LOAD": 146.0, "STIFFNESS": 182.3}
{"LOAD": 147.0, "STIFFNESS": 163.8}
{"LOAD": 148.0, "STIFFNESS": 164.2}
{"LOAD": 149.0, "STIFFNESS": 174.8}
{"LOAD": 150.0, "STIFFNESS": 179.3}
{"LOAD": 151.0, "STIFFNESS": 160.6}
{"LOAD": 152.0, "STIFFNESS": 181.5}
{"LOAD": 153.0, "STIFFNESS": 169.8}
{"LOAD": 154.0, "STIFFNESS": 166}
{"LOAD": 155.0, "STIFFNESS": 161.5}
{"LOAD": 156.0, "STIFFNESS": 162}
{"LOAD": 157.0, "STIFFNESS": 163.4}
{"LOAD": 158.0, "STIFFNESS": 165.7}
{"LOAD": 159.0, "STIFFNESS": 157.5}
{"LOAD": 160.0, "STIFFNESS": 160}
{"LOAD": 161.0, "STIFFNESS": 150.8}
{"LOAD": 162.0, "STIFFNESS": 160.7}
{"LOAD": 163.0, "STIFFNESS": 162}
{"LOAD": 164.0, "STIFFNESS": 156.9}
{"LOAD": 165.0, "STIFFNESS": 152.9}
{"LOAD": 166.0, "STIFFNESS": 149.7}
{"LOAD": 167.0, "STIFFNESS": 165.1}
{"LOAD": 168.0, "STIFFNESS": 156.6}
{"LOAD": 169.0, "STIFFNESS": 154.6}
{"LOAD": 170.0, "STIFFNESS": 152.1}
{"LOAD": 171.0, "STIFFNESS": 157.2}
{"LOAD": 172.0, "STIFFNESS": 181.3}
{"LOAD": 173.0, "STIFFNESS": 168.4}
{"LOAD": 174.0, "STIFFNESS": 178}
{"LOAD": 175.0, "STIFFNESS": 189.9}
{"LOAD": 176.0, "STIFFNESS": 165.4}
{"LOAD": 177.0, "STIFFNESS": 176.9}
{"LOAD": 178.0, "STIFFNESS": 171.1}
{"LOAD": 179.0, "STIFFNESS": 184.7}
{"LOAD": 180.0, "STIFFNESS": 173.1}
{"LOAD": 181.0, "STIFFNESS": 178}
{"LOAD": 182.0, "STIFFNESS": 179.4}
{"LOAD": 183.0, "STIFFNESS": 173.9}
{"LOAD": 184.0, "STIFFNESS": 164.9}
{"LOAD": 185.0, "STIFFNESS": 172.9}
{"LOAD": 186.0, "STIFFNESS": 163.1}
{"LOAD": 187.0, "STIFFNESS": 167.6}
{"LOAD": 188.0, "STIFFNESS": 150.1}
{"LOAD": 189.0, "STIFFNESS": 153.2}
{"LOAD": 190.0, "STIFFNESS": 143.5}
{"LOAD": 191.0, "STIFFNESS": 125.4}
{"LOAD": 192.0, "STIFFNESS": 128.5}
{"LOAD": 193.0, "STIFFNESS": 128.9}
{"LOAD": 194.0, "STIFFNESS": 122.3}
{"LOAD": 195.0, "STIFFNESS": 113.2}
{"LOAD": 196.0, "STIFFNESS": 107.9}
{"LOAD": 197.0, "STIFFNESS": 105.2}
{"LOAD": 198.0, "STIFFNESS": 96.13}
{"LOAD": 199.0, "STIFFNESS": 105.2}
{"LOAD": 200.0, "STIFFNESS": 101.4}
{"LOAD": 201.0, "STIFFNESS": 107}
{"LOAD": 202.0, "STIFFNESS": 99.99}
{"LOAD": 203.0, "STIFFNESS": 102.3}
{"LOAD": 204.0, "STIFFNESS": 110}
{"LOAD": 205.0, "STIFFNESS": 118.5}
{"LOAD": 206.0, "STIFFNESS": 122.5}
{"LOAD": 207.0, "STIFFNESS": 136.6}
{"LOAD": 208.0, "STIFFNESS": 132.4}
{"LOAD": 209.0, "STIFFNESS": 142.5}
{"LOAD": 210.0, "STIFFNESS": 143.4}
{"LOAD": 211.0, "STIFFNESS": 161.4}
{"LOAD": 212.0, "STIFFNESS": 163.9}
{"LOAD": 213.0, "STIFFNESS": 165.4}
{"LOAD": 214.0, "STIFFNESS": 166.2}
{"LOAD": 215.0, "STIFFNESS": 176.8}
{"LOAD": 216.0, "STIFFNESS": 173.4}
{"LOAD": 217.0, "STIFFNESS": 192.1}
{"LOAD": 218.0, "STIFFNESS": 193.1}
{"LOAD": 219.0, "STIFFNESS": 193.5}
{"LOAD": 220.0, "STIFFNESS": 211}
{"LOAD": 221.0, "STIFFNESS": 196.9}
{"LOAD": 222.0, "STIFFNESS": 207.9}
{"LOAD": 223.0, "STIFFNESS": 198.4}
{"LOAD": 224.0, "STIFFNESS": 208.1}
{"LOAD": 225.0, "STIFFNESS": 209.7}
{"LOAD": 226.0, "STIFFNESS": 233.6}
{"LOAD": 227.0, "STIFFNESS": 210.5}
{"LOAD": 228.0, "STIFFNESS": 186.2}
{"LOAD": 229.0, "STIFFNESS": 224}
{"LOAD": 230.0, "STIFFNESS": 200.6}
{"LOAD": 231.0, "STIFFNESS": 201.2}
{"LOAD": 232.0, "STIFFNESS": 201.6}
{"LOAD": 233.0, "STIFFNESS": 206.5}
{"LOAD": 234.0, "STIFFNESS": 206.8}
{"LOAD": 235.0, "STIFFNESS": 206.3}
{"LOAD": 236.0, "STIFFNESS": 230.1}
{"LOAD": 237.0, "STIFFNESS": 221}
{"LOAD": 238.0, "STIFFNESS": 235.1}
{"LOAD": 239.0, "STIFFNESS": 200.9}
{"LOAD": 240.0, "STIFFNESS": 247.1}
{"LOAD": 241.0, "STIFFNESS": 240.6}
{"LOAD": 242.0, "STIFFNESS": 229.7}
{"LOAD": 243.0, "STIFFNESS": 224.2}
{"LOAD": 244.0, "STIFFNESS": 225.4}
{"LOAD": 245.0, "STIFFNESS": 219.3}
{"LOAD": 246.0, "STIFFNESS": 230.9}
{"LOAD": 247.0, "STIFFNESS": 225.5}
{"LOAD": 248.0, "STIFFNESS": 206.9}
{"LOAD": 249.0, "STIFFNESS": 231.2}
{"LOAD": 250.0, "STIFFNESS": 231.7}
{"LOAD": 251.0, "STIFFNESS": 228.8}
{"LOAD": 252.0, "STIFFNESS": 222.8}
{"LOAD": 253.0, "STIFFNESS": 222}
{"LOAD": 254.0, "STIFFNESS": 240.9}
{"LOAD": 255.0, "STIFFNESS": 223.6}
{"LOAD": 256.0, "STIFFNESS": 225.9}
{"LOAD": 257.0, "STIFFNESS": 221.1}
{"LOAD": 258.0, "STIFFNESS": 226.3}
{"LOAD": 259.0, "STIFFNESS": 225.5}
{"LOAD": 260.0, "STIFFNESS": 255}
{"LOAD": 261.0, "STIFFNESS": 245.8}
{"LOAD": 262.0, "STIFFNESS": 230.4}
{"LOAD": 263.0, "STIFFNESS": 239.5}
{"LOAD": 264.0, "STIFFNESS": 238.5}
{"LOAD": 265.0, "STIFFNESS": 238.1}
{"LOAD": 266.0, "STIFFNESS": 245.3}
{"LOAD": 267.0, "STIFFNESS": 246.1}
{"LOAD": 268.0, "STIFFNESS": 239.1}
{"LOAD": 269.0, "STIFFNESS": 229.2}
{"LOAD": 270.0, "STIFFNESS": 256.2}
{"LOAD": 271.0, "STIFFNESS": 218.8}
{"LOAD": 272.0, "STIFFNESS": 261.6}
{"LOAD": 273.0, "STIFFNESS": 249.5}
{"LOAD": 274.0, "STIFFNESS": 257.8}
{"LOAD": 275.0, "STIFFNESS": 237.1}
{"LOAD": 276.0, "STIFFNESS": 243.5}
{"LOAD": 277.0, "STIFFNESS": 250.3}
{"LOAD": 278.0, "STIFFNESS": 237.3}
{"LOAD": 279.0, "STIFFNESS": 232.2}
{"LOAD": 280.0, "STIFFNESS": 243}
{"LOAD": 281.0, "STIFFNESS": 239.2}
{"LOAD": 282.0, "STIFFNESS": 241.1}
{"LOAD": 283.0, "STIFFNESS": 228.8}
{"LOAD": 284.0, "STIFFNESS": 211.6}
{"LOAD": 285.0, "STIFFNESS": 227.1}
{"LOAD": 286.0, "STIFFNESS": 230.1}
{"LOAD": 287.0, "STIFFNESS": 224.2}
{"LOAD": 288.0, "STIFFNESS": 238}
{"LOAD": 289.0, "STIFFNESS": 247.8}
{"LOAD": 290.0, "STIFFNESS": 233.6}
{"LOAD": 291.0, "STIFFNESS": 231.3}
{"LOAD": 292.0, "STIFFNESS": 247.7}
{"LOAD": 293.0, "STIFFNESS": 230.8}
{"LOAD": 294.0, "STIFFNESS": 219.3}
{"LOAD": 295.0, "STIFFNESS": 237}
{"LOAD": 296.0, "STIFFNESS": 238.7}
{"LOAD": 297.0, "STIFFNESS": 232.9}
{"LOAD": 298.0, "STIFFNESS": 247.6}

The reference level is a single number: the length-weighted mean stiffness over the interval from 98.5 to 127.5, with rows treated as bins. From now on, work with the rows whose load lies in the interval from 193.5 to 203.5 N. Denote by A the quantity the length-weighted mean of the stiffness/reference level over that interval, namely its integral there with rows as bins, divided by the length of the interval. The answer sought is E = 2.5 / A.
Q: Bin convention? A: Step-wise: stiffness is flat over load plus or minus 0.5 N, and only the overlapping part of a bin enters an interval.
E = 4.66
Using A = 0.54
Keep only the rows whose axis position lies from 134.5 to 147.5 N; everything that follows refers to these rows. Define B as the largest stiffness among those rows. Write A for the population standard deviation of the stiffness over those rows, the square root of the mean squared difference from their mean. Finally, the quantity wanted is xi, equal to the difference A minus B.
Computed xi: -196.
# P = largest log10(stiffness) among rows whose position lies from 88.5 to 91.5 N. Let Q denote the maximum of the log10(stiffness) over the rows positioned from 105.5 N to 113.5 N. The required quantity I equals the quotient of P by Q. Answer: 0.98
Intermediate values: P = 2.29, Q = 2.34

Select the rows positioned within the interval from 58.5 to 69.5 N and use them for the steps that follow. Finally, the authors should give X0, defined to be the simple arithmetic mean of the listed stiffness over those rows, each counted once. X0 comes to 173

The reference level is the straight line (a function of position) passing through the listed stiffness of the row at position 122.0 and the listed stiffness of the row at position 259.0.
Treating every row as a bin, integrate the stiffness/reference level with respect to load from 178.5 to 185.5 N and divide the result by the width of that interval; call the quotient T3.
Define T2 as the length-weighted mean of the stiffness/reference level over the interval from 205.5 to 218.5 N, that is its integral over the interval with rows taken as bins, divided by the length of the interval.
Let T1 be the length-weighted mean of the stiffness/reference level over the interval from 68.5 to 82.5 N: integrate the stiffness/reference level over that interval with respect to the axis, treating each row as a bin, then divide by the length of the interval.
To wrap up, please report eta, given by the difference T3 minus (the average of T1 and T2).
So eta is 0.02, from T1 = 0.86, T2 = 0.73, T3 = 0.81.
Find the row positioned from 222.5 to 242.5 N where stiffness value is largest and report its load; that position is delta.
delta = 240.0 N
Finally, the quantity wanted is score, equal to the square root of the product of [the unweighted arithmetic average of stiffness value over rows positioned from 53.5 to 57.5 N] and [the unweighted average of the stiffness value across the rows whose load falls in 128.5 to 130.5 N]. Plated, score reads 191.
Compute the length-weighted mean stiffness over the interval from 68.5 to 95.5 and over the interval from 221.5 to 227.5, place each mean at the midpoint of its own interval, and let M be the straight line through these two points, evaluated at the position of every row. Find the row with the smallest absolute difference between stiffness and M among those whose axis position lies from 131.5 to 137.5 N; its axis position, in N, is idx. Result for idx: 133.0 N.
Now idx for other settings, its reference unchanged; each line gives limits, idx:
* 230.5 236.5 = 234.0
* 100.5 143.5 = 142.0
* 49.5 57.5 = 55.0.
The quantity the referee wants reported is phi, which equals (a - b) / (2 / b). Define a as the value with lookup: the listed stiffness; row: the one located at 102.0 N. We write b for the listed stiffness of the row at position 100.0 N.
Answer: -226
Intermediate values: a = 178.5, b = 181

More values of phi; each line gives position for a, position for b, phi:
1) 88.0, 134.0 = -3883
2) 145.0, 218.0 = -357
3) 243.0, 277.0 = -3266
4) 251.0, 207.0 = 6297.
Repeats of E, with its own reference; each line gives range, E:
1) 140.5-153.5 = 2.77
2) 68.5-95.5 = 2.80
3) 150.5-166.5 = 3.06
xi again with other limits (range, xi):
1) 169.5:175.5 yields -177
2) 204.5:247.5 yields -214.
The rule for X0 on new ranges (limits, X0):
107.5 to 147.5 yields 198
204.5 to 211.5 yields 137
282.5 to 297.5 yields 232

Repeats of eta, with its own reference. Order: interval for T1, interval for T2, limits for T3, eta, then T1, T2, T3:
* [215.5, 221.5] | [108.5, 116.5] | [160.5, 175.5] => -0.17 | 0.88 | 0.99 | 0.76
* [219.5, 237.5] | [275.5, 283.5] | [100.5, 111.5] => -0.05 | 0.94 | 1.05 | 0.95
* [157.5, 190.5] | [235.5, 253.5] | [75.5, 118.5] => 0.02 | 0.77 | 1.01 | 0.92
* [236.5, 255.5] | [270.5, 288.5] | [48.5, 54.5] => -0.13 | 1.01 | 1.04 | 0.90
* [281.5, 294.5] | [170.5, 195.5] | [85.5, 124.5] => 0.06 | 1.01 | 0.75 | 0.94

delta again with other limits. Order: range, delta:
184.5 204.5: 185.0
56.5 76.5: 73.0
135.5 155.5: 140.0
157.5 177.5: 175.0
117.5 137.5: 124.0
